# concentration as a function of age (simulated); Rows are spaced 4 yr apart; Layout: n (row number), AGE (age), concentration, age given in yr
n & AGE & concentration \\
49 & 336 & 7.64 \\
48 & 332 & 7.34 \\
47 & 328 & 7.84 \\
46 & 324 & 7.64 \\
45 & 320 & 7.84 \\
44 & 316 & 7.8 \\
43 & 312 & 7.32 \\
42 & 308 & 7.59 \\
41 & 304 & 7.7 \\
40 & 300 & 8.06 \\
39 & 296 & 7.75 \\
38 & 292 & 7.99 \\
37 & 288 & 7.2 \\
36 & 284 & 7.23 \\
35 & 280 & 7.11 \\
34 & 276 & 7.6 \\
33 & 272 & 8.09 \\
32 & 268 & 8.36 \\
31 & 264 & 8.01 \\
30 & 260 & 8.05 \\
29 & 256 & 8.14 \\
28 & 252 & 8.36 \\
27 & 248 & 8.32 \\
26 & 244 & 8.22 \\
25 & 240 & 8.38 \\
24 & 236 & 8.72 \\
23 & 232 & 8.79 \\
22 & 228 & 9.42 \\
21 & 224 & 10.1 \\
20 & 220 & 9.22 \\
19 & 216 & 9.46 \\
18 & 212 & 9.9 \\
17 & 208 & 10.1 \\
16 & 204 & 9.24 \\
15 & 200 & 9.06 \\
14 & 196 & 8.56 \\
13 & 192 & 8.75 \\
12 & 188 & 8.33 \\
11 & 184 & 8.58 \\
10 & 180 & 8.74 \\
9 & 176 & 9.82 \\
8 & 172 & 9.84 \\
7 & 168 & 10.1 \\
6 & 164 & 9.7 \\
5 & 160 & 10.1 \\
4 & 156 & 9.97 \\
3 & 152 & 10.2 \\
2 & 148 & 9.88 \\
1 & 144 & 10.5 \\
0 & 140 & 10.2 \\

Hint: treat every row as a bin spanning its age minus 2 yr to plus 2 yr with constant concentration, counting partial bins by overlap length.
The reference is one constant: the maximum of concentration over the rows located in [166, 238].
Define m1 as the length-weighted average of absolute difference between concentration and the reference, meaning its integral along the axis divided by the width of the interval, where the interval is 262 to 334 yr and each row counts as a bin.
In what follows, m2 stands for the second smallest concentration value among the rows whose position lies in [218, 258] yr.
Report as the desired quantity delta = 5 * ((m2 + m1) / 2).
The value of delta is 27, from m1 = 2.4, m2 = 8.22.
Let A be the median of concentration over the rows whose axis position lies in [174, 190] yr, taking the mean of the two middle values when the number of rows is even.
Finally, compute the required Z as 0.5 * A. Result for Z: 4.33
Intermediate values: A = 8.66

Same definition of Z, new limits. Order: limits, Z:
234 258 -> 4.17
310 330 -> 3.90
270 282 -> 3.80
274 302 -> 3.80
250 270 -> 4.07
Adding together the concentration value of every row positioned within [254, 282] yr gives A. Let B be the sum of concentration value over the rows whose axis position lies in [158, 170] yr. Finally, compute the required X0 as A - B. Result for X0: 25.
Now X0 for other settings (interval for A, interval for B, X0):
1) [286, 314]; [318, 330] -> 30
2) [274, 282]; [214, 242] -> -49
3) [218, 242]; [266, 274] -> 38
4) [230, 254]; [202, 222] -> 3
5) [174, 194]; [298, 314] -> 14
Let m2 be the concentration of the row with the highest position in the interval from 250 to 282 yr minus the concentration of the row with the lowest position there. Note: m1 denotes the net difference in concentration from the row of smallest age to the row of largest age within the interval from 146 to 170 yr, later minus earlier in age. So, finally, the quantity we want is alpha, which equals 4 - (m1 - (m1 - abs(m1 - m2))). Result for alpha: 2.5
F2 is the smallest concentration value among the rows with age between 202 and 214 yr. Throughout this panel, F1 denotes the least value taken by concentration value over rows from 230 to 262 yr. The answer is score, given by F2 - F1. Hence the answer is 1.2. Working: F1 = 8.05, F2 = 9.24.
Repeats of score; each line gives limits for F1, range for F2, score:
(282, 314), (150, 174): 2.5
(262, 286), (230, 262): 0.9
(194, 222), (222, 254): -0.3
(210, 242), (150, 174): 1.3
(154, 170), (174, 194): -1.4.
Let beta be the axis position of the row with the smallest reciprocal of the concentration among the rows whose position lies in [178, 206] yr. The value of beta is 204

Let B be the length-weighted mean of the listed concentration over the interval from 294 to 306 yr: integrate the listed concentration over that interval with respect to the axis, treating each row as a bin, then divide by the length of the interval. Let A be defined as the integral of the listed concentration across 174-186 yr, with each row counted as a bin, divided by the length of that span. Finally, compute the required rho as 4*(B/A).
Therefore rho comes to 3.5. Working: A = 9.0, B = 7.8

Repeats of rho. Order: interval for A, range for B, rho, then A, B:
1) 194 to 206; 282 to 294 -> 3.3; 9.0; 7.5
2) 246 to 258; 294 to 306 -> 3.8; 8.3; 7.8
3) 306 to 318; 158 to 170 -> 5.3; 7.6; 10.0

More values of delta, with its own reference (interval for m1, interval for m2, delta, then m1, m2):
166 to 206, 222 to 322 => 20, 1.0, 7.2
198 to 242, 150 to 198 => 23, 0.8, 8.56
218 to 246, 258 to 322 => 21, 1.1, 7.2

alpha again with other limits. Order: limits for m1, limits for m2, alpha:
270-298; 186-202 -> 2.9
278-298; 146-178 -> 3.3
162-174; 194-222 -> 3.5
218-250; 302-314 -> 3.5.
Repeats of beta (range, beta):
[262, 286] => 268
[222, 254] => 224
